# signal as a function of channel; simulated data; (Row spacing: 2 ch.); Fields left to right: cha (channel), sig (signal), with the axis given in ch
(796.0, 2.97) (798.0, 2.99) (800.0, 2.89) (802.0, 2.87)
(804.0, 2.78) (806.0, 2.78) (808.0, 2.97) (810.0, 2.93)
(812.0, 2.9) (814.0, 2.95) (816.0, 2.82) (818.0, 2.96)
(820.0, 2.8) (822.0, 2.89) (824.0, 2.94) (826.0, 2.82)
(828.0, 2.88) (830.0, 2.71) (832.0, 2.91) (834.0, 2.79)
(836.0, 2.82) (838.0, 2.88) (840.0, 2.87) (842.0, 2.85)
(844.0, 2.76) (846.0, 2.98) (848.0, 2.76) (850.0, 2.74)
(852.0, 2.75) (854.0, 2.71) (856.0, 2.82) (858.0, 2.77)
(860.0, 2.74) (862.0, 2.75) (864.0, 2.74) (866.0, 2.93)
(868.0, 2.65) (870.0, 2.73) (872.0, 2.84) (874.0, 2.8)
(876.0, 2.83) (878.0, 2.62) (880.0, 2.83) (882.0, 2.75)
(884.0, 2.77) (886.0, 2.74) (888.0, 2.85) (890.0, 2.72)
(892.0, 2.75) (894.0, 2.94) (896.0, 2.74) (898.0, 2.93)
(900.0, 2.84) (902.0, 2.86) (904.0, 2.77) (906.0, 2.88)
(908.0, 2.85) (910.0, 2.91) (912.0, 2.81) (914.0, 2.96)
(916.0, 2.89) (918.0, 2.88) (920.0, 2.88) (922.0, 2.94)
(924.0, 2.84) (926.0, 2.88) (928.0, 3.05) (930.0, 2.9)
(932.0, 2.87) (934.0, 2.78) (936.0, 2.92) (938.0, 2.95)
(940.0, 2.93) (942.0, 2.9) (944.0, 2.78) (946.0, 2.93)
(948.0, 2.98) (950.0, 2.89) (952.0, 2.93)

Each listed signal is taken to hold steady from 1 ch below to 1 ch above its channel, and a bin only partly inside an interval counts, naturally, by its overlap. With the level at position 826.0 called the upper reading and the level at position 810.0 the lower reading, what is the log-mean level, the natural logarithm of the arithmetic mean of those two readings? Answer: 1.06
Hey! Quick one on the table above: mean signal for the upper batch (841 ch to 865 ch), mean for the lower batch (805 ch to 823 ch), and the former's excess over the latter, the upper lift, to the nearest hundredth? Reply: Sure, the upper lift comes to -0.11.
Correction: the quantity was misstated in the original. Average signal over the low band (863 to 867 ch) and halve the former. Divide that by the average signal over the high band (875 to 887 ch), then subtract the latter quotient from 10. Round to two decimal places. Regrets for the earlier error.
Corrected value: 9.49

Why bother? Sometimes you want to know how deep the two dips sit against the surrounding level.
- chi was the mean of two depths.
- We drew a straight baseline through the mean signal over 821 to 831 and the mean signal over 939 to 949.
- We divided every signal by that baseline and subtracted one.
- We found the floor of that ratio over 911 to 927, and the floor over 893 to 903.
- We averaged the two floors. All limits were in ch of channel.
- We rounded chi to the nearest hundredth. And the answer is -0.04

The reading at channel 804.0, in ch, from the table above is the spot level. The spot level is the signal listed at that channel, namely 2.78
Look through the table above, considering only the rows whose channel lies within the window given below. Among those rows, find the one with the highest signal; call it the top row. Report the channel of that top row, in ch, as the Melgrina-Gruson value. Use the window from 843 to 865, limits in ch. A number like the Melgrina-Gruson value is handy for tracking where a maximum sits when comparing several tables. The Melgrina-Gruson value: 846.0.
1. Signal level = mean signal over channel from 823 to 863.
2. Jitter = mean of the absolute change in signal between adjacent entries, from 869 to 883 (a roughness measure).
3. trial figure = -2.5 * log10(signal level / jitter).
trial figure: -3.49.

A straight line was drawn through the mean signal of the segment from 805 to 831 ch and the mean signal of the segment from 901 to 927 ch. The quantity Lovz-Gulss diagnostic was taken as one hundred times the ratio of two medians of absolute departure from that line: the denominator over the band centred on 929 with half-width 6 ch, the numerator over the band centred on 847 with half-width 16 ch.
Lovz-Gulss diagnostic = 350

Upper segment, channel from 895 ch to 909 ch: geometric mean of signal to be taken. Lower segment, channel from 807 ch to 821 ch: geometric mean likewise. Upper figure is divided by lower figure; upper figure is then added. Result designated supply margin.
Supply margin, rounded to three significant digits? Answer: 3.82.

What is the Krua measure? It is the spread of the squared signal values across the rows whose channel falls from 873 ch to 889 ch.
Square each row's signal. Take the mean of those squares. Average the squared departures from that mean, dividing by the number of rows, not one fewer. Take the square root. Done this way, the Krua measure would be 0.38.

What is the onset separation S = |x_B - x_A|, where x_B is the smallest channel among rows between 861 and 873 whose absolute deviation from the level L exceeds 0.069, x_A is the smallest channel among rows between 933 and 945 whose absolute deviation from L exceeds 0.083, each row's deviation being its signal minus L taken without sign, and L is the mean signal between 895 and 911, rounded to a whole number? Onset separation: 76 ch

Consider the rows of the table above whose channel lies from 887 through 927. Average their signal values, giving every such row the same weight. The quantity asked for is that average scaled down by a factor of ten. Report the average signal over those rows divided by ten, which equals 0.286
